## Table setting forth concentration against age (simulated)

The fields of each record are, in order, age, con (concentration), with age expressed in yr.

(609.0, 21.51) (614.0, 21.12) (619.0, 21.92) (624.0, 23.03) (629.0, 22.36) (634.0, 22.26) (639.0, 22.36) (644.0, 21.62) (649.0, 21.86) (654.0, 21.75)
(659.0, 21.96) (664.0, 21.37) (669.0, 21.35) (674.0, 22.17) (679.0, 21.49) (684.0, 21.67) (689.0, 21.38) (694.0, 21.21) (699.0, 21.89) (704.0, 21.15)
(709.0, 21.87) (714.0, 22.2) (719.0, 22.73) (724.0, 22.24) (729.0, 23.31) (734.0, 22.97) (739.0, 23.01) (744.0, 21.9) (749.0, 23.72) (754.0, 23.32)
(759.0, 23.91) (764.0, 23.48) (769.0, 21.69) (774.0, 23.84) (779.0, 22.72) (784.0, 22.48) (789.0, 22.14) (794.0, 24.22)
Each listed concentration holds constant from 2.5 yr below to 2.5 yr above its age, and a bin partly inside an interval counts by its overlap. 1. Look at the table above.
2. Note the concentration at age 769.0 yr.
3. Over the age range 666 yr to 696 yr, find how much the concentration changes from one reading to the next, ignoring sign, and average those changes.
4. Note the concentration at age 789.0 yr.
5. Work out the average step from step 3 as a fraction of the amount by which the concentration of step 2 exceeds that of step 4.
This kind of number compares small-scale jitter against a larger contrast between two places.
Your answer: -1.0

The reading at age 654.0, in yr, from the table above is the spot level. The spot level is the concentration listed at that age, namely 21.75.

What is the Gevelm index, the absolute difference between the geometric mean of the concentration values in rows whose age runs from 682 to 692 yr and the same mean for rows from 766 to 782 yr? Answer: 1.2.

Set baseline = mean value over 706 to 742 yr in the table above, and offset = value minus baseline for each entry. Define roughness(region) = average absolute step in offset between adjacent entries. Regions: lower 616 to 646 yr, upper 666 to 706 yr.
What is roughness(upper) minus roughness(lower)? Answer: -0.04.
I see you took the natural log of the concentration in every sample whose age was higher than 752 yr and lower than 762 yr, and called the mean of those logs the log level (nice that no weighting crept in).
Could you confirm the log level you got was 3.16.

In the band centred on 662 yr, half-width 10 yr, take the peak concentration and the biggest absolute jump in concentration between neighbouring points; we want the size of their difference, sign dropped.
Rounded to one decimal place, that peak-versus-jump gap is 21.4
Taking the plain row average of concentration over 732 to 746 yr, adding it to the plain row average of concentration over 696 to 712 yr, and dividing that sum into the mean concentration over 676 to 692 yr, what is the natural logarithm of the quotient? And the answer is -0.721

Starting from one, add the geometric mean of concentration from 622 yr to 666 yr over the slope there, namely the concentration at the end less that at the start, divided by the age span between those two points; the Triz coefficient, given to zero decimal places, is -531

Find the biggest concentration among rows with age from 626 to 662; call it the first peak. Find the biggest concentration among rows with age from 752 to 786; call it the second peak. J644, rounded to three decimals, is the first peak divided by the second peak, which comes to 0.935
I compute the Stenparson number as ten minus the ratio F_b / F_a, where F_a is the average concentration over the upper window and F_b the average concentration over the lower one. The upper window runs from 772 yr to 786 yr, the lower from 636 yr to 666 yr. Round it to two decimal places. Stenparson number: 9.05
